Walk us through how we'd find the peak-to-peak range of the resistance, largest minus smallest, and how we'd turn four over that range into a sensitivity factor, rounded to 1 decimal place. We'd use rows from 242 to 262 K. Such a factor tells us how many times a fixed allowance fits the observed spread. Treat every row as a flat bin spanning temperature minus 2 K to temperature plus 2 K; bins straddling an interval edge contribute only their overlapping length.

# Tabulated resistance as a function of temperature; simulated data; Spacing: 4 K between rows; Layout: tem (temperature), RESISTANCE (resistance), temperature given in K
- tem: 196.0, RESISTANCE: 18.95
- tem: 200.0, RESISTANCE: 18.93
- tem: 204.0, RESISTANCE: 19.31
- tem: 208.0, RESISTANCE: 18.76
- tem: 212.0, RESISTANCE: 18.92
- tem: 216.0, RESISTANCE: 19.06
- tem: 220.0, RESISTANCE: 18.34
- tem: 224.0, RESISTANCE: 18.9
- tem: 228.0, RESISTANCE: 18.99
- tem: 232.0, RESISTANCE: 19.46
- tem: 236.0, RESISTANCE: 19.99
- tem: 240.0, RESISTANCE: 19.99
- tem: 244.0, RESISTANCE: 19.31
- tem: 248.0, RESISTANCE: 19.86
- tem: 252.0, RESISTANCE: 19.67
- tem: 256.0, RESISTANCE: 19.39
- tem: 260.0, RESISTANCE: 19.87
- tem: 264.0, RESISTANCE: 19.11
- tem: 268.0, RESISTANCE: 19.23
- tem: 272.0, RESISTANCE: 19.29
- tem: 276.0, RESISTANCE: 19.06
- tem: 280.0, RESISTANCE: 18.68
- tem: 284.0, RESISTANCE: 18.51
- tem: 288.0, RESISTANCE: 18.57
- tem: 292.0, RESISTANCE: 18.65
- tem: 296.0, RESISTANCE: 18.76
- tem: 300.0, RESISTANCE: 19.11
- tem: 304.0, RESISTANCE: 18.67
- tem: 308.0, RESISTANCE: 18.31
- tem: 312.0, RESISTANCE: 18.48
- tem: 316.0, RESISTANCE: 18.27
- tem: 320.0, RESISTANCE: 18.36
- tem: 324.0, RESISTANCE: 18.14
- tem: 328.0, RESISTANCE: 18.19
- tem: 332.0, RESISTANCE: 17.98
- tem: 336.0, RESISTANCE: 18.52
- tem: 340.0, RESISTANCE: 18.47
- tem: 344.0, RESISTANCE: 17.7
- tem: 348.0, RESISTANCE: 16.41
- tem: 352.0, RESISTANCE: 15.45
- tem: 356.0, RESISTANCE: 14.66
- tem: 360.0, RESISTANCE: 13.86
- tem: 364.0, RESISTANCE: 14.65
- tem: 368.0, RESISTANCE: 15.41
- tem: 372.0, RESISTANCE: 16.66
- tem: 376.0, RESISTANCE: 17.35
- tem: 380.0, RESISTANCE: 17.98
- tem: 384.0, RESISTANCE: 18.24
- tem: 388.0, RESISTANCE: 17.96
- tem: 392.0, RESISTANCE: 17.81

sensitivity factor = 7.1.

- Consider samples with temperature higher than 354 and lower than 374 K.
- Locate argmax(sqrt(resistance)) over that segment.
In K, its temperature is 372.0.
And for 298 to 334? 300.0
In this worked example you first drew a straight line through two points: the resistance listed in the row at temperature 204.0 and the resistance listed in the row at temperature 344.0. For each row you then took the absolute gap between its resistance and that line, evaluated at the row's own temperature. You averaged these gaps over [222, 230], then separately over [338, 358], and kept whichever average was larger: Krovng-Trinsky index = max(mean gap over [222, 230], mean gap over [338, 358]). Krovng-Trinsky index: 1.41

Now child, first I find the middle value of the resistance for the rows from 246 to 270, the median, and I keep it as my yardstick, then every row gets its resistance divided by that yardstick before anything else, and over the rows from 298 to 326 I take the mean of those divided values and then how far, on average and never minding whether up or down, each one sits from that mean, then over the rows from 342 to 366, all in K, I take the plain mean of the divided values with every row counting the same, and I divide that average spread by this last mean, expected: 0.015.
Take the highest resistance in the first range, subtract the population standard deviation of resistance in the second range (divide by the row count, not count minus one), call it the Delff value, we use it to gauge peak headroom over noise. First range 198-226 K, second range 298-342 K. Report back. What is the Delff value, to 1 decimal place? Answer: 19.0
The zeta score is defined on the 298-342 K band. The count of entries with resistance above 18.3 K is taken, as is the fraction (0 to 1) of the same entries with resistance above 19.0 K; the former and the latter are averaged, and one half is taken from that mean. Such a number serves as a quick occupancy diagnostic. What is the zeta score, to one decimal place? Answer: 3.0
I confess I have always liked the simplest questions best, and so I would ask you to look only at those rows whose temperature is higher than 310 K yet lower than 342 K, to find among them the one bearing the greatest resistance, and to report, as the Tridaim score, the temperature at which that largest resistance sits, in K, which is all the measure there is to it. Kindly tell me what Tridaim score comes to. 336.0 K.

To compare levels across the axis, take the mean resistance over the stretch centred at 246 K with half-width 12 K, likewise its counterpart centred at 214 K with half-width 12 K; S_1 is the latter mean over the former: 0.96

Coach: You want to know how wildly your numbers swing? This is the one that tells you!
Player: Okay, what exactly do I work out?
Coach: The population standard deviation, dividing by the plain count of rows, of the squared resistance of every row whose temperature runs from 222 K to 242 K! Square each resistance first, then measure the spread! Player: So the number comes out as 18.2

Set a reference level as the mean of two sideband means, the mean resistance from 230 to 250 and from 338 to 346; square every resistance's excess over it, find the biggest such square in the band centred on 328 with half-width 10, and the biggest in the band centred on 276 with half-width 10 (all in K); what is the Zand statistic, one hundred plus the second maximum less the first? 99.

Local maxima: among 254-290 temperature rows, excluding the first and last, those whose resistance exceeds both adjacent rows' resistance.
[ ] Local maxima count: 2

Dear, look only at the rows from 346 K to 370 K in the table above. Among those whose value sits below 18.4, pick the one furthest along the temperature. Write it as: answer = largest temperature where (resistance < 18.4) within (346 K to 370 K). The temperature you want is 368.0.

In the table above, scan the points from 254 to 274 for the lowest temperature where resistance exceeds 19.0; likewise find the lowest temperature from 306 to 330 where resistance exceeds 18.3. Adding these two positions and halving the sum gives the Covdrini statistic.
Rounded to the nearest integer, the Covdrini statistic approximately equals 282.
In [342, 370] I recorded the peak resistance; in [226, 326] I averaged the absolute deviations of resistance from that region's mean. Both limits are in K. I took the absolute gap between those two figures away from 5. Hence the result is -12.2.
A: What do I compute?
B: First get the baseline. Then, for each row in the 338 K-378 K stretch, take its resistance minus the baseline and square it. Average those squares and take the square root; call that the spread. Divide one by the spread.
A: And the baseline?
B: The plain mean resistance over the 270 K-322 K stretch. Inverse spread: 0.3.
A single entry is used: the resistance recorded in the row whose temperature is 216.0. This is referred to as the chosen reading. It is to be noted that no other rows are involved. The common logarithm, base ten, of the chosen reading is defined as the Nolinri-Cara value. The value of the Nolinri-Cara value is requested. 1.28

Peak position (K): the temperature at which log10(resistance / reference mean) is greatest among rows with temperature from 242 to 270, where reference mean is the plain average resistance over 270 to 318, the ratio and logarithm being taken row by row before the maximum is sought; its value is 260.0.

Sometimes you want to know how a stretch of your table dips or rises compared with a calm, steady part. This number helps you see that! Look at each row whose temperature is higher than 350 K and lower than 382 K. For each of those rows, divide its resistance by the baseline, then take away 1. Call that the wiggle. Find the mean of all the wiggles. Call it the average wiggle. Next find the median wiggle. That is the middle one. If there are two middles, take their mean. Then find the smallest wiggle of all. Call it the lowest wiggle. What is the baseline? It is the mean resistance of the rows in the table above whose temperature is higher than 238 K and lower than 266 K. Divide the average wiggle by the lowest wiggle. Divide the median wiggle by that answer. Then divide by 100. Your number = -0.0032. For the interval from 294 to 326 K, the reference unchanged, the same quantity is -0.0008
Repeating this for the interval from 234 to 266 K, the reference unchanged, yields -0.0008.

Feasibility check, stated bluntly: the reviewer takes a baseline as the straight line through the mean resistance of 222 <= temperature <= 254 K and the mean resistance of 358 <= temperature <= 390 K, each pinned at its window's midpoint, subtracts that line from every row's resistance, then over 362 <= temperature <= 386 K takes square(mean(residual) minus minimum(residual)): 5.2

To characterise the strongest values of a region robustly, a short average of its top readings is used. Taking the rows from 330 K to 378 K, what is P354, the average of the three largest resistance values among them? 18.3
